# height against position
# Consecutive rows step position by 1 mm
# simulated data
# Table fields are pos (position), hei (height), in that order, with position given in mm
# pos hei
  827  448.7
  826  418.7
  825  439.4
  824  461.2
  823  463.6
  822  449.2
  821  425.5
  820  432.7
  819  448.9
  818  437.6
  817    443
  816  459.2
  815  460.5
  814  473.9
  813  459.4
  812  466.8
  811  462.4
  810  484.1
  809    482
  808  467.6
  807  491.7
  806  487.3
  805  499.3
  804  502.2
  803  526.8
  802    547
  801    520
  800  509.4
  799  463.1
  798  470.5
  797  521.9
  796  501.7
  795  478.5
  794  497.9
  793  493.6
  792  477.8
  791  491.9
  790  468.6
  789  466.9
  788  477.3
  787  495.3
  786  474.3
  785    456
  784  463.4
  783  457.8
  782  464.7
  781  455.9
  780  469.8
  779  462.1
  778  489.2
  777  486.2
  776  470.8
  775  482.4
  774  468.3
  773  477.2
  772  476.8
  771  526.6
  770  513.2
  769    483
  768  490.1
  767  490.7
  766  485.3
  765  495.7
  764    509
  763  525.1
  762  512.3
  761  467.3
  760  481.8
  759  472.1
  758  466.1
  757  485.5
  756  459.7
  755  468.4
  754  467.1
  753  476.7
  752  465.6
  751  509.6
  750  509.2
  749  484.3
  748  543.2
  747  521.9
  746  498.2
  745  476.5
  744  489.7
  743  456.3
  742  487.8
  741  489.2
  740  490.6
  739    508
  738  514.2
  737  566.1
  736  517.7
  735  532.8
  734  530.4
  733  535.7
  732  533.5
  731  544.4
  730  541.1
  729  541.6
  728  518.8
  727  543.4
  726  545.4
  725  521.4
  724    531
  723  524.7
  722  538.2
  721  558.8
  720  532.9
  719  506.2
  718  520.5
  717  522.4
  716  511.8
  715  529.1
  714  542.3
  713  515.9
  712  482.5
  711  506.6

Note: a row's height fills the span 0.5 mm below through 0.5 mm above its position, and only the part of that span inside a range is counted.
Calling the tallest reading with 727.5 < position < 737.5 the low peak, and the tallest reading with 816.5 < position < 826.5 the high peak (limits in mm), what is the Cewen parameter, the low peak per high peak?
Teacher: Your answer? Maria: 1.221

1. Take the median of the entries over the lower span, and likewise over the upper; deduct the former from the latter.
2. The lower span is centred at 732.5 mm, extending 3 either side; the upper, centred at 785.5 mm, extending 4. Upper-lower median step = -69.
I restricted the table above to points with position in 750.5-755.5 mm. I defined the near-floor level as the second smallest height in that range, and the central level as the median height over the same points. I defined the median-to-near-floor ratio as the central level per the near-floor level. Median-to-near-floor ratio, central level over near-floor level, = 1.00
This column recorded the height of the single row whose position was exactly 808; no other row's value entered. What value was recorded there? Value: 467.6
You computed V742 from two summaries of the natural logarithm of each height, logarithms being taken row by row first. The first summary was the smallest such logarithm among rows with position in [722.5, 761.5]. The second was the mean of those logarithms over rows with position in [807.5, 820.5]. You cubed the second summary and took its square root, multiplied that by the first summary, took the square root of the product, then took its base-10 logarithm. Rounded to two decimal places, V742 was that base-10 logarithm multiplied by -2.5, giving -2.46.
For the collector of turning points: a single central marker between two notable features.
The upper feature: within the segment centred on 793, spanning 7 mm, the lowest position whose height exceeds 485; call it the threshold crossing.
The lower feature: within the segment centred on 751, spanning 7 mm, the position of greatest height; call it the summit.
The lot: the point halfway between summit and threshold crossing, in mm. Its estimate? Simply 769.5 mm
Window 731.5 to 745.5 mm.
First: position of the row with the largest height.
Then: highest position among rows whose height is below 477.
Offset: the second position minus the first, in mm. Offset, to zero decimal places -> 8 mm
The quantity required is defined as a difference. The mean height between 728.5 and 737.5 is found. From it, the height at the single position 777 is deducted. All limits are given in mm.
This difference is 52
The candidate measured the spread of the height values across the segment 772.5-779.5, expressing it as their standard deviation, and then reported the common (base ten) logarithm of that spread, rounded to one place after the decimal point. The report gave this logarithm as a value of 1.0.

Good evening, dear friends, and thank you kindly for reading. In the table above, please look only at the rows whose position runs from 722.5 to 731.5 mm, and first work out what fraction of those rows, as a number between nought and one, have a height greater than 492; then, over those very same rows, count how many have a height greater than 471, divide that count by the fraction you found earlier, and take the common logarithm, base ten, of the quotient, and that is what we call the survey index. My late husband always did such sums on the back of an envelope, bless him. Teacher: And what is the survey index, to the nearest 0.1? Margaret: 1.0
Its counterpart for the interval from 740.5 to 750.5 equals 1.4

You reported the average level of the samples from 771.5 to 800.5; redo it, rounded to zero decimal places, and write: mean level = 478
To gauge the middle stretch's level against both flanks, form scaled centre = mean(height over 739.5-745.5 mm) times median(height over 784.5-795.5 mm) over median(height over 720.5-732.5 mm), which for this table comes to 426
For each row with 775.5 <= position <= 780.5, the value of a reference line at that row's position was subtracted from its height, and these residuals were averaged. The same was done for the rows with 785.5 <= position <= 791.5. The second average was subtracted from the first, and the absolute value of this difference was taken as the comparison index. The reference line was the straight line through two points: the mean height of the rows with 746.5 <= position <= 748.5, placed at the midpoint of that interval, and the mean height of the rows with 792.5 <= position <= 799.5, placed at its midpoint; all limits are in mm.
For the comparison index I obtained 13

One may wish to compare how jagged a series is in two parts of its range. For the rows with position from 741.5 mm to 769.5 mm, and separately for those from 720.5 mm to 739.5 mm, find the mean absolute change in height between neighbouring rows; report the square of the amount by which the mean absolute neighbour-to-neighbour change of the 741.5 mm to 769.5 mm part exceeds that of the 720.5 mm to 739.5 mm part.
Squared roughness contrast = 10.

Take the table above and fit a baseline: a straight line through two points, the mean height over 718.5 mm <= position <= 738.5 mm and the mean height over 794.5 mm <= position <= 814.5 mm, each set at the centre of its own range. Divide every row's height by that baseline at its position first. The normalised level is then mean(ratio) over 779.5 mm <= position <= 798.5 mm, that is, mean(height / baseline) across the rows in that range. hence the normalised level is 0.96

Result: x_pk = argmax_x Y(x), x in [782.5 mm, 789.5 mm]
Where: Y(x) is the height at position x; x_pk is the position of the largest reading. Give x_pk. 787 mm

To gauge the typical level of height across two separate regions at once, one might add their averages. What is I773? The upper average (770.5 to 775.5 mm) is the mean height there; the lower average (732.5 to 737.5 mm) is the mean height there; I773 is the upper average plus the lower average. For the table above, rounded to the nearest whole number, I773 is 1023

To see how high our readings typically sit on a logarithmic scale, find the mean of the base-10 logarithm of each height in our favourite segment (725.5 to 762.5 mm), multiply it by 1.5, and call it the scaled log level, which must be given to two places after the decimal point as 4.05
